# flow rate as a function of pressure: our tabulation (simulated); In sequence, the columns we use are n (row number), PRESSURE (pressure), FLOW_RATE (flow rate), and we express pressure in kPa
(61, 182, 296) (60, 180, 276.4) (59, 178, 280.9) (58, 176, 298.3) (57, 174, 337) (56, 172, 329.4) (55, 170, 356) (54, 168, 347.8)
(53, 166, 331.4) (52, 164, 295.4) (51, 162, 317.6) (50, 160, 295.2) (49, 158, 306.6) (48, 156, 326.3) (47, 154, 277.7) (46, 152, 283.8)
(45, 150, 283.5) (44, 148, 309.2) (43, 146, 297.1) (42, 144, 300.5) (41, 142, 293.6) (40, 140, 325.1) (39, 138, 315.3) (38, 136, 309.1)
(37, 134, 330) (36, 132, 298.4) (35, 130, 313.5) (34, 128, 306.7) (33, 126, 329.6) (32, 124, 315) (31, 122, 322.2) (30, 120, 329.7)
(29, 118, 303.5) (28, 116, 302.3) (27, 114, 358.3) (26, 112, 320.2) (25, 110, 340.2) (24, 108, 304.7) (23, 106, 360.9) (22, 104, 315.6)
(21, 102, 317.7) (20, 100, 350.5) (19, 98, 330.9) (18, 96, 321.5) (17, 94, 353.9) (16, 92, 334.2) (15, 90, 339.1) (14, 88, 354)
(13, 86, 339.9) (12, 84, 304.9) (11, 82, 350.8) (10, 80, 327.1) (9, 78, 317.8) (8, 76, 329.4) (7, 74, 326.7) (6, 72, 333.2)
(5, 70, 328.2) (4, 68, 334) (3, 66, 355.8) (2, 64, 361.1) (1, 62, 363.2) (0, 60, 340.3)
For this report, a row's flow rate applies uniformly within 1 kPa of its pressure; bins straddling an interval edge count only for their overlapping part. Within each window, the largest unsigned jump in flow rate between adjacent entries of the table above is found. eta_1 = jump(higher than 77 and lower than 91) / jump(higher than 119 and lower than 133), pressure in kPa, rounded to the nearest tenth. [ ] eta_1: 2.0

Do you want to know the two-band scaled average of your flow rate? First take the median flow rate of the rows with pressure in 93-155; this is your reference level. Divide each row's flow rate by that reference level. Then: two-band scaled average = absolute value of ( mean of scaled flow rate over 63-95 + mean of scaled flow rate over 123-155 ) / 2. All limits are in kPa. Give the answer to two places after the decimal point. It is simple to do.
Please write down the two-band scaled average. 1.02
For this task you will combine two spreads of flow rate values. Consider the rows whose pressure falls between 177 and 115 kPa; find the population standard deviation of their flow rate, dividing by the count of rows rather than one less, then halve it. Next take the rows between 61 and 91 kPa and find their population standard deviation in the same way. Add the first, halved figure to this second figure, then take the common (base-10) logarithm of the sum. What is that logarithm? 1.40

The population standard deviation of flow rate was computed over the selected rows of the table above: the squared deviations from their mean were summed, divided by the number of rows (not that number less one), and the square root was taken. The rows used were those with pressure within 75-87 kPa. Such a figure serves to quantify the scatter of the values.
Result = 15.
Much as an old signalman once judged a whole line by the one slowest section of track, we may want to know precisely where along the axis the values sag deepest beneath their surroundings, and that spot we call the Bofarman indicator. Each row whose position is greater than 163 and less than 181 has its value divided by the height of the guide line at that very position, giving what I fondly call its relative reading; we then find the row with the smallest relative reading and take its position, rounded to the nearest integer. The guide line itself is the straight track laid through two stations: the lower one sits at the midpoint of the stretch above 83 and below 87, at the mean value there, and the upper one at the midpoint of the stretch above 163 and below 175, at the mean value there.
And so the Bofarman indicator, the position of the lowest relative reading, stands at 180 kPa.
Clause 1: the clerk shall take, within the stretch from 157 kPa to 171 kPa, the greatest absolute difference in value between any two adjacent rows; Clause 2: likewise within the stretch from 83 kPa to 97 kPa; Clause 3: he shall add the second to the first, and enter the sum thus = 71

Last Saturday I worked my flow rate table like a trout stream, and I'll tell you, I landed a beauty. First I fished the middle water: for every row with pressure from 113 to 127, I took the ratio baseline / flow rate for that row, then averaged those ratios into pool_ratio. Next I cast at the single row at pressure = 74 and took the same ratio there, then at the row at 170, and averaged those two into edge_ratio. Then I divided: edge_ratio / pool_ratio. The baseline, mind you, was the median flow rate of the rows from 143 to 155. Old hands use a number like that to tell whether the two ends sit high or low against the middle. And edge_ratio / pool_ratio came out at 0.95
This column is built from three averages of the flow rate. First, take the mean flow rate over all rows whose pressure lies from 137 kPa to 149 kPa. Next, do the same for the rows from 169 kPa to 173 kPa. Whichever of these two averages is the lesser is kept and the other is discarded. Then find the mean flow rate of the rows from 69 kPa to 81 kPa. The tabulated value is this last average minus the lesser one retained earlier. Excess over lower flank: 20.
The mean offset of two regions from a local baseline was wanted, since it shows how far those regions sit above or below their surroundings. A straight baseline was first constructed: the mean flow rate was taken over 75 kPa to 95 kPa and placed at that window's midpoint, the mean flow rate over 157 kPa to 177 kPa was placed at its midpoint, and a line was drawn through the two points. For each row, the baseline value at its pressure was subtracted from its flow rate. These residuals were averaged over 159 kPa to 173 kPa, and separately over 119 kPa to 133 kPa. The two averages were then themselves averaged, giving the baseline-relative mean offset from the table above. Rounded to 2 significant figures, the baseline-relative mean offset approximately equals -4.4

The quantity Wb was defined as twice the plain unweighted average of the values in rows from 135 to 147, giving 614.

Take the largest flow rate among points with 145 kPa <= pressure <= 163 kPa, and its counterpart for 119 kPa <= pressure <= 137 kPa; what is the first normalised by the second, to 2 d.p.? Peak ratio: 0.99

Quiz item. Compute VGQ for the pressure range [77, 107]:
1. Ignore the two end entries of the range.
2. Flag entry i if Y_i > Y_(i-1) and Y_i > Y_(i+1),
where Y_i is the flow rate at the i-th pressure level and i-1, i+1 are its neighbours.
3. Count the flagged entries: 4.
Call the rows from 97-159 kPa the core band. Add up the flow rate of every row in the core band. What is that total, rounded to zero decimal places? 9778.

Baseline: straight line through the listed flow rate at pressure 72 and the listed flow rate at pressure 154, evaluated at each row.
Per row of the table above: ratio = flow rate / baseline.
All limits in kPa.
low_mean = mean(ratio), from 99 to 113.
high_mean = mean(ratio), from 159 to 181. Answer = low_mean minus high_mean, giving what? -0.12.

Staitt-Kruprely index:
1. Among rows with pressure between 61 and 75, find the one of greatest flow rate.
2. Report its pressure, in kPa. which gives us 62 kPa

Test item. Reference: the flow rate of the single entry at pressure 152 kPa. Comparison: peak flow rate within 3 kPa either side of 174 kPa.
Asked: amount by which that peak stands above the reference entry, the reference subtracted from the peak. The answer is 53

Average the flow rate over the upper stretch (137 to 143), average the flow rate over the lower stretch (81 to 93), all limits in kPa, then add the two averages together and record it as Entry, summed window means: 648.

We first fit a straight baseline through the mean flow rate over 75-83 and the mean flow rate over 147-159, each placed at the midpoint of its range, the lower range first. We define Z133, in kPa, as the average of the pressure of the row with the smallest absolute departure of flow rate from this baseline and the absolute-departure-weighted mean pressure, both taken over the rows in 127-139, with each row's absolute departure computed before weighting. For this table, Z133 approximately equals 131.0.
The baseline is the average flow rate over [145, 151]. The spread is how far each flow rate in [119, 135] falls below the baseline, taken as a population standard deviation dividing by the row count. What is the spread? 11.0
